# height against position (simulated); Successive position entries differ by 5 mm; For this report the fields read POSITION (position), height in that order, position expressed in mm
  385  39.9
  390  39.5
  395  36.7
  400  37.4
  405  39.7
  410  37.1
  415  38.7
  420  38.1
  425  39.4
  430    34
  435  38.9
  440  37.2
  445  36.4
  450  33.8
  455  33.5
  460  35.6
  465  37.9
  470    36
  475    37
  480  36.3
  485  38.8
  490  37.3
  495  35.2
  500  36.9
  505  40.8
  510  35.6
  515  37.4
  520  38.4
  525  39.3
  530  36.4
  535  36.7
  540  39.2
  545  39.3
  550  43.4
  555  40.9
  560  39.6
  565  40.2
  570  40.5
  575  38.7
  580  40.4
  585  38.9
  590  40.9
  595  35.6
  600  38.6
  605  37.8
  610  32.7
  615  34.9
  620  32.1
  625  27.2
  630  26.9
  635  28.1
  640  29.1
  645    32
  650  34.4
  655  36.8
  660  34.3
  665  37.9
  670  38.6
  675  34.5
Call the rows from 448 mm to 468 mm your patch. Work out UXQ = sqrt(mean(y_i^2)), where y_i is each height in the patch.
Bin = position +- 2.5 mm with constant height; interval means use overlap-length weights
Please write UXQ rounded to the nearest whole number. 35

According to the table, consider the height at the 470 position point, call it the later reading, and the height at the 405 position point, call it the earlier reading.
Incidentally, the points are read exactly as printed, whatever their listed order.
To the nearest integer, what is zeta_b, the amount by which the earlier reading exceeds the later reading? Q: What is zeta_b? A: 4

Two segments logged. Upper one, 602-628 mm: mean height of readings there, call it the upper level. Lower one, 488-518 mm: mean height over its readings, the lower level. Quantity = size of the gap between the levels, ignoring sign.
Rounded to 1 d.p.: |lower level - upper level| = 4.3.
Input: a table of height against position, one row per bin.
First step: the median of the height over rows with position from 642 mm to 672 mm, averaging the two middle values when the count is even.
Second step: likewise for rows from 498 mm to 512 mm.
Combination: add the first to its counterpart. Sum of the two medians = 72.5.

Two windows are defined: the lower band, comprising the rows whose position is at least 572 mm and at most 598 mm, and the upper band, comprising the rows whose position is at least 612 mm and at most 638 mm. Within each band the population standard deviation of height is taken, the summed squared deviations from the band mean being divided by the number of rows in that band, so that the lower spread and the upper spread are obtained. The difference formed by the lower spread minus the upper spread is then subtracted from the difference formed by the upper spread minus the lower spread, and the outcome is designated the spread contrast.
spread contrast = 2.6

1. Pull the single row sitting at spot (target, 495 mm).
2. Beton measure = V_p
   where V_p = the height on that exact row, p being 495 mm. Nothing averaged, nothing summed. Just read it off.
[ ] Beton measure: 35.2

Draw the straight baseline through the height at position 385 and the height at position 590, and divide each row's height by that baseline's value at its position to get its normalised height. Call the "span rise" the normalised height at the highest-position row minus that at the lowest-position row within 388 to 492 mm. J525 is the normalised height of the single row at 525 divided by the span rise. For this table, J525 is -15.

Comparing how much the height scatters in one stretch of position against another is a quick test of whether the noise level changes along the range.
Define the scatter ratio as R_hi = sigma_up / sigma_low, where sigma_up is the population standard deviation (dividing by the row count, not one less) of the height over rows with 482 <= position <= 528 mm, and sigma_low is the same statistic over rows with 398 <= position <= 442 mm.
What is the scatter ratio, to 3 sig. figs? 1.03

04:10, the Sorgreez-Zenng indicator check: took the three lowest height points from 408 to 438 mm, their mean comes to 36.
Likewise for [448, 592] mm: 34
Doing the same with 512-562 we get 37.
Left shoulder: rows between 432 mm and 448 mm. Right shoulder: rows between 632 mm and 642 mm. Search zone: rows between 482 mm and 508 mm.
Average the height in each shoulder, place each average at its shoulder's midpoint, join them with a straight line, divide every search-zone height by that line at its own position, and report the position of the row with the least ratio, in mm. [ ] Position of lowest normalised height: 495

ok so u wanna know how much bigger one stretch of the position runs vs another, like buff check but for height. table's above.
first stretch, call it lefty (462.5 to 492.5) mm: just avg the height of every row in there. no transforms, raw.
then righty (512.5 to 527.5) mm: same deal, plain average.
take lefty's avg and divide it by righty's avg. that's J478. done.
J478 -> 0.97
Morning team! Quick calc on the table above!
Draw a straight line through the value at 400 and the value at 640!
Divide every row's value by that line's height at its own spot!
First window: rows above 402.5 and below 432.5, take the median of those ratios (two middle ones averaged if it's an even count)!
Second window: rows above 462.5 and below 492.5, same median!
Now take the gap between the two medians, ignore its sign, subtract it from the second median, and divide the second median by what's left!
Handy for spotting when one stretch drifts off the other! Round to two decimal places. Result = 1.03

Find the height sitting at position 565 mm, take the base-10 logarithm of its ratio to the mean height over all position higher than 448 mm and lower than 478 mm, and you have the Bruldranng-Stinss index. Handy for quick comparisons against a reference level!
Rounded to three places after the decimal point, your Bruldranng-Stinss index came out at 0.052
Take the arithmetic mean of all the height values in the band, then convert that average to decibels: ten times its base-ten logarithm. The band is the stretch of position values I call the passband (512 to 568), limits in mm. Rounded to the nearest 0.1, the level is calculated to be 15.9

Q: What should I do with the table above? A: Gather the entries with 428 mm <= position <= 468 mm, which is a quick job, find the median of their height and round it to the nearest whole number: 36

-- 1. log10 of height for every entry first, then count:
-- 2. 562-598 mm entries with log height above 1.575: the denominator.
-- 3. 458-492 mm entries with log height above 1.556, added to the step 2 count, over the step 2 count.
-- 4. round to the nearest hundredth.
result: 2.00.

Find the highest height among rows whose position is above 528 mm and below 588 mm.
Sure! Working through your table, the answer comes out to 43.4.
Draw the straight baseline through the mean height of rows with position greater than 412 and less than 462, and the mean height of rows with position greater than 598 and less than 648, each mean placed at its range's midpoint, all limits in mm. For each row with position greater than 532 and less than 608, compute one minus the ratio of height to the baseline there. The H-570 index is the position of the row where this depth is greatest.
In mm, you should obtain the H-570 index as 535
